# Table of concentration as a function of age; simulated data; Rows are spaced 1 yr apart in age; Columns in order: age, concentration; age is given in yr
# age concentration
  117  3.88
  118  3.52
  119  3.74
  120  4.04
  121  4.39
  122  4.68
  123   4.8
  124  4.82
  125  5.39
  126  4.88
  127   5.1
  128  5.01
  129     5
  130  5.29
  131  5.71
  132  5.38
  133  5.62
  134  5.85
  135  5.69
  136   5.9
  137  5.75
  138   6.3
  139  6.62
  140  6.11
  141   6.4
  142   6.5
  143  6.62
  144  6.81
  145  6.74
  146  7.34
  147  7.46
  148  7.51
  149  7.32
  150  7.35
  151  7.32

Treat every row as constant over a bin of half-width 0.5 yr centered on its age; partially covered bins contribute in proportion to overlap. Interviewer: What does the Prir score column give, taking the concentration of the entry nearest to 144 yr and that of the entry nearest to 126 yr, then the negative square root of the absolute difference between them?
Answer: -1.39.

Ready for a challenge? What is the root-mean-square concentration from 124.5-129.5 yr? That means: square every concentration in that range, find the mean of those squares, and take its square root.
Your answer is 5.1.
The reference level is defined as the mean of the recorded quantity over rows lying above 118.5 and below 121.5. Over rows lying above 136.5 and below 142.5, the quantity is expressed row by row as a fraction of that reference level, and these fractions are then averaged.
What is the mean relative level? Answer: 1.5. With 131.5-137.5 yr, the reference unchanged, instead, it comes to 1.4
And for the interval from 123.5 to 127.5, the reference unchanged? 1.2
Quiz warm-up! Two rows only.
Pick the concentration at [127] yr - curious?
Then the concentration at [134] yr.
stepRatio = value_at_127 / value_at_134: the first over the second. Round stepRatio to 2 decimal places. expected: 0.87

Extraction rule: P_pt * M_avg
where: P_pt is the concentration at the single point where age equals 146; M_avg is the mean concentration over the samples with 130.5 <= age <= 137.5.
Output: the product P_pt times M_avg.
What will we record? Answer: 42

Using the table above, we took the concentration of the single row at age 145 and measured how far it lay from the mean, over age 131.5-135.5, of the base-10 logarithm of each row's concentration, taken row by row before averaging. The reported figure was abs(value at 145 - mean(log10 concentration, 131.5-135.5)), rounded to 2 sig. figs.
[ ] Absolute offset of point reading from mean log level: 6.0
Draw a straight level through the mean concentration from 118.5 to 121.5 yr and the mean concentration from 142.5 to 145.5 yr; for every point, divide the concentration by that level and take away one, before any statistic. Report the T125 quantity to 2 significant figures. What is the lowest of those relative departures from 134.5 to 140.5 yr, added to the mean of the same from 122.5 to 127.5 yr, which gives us 0.051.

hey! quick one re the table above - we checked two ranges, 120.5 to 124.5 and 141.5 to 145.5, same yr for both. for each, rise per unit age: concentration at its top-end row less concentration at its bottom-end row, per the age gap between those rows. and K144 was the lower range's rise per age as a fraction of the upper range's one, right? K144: 2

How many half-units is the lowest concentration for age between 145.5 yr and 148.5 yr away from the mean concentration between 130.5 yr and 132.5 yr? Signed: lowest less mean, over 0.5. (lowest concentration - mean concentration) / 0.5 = 3.6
